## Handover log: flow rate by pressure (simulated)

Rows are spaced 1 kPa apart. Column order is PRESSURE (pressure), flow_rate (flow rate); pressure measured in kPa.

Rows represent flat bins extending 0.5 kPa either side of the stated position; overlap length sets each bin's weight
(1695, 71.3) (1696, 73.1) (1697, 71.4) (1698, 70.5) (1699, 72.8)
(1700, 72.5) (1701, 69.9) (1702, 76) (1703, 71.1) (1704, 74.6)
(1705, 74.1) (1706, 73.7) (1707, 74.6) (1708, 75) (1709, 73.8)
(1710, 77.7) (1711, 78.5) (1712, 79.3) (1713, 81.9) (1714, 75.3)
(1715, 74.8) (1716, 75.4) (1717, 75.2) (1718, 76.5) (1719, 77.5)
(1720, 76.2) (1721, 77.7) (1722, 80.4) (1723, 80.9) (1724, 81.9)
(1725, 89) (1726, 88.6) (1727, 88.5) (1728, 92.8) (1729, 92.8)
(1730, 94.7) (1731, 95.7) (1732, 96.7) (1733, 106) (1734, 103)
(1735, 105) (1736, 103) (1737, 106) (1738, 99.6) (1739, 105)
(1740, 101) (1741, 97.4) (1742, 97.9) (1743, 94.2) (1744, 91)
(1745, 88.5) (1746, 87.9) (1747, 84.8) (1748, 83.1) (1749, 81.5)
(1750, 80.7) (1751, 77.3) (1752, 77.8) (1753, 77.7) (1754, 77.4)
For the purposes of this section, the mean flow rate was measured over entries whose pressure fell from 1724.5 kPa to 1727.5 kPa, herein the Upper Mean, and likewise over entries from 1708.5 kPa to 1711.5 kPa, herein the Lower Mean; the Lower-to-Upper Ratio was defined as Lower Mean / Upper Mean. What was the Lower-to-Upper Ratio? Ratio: 0.86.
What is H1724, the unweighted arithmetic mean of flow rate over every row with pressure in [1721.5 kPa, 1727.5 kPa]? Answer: 85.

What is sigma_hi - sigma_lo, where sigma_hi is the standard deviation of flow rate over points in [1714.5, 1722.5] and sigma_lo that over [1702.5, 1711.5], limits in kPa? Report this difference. -0.4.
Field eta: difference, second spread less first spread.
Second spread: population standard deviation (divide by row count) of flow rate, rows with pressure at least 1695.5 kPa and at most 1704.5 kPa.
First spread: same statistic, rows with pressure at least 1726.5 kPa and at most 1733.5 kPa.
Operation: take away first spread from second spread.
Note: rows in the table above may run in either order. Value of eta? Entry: -3.2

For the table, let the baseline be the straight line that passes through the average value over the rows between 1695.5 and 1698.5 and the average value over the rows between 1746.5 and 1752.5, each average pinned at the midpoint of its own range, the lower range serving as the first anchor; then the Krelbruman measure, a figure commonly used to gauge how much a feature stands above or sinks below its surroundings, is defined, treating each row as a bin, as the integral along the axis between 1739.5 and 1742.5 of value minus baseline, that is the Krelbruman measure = 58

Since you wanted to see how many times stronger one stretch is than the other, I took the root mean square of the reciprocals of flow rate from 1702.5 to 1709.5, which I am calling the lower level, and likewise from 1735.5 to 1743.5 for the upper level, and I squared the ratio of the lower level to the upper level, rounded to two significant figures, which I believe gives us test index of 1.8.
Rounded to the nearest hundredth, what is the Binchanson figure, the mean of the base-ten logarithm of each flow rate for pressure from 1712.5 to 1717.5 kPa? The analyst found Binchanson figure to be 1.88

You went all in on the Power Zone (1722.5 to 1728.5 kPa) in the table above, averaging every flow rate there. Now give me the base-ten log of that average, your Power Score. 1.94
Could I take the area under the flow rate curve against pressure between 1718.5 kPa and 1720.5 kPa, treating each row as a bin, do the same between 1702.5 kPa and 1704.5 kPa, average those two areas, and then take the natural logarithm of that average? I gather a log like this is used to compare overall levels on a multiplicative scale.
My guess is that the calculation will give 5.01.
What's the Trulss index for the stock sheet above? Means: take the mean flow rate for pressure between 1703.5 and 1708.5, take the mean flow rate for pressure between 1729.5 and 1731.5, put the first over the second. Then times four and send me 3.1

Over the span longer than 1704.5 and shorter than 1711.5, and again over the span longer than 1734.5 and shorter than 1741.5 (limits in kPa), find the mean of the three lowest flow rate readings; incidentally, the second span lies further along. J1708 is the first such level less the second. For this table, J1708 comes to -25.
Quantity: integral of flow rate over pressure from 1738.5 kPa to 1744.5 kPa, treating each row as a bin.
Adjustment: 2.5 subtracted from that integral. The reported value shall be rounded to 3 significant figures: 584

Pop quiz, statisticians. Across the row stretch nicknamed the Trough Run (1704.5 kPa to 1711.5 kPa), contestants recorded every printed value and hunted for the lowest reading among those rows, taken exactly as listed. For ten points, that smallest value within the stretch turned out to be 73.7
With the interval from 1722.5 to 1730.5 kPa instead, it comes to 80.9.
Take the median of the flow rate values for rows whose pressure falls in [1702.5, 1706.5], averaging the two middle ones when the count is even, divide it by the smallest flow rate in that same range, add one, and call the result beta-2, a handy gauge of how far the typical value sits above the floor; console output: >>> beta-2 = 2.04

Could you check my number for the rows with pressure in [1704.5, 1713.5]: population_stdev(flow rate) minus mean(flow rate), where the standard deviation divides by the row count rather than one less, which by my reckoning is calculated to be -74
